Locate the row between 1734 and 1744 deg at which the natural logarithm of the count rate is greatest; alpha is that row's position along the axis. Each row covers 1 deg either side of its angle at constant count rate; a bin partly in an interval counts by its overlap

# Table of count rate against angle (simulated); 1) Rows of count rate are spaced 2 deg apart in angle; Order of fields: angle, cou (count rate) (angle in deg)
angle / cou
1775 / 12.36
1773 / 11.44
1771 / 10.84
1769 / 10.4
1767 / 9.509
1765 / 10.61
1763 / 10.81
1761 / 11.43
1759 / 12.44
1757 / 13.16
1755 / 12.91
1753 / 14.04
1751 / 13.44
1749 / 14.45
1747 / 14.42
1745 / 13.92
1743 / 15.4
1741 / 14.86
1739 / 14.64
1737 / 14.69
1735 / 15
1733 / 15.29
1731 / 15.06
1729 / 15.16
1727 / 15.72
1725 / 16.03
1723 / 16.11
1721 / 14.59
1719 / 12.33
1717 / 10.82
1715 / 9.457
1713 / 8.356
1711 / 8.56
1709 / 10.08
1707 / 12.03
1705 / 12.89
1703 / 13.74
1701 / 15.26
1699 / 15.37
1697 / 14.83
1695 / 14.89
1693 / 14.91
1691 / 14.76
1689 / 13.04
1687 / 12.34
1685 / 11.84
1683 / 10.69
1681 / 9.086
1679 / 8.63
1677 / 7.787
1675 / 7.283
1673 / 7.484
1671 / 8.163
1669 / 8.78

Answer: 1743 deg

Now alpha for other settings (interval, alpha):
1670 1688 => 1687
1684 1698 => 1693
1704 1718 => 1705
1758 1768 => 1759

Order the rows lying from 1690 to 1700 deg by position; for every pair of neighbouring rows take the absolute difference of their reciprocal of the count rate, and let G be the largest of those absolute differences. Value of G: 0.002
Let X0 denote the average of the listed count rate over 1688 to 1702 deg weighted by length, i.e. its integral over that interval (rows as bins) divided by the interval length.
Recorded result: 14.7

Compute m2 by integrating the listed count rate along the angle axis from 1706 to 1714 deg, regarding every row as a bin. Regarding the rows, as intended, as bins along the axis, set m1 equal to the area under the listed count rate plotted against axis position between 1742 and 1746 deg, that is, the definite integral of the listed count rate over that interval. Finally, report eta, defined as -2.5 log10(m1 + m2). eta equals -5.34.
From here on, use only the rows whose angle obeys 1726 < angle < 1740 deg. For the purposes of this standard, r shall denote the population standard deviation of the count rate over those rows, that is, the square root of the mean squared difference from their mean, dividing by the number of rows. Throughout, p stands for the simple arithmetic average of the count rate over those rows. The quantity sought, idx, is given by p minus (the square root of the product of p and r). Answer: 12.8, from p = 15.1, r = 0.3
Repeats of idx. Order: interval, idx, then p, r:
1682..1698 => 8.8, 13.4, 1.6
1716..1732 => 9.4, 14.5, 1.8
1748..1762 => 9.6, 13.1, 0.9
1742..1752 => 11.3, 14.3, 0.7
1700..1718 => 6.2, 11.2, 2.3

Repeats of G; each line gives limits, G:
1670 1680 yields 0.013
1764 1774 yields 0.011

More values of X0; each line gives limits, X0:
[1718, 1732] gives 15.0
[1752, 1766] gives 12.2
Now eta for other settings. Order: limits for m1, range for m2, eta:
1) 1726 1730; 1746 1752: -5.41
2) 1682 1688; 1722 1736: -6.14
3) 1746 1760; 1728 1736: -6.23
